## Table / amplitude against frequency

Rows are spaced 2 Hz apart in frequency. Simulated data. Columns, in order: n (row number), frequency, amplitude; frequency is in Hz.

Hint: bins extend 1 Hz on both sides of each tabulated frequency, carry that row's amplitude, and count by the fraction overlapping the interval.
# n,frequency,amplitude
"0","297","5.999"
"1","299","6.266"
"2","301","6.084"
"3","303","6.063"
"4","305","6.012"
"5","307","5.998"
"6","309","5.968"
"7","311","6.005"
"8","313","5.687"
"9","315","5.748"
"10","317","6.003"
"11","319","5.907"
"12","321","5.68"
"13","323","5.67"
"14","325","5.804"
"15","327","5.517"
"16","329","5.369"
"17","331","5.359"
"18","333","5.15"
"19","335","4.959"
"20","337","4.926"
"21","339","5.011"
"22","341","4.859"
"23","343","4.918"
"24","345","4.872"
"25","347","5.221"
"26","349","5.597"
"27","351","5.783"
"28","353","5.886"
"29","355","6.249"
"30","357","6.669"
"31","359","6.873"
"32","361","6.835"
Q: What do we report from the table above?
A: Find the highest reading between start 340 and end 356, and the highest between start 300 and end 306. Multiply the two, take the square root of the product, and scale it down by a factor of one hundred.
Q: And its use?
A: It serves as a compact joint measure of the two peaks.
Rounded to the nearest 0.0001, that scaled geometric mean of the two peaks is 0.0617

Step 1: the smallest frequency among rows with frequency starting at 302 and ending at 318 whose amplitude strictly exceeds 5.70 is 303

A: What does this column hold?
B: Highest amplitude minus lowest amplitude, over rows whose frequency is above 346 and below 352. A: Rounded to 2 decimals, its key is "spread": 0.56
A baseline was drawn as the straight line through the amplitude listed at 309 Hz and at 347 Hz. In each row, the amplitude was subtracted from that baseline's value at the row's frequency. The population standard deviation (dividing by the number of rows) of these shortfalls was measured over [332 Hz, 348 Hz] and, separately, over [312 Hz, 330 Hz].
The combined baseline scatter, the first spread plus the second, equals 0.29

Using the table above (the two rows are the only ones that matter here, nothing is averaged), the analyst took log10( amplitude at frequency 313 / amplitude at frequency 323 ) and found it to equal 0.00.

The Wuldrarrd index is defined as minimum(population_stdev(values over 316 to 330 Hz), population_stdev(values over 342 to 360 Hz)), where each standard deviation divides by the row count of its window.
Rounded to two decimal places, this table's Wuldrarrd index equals 0.20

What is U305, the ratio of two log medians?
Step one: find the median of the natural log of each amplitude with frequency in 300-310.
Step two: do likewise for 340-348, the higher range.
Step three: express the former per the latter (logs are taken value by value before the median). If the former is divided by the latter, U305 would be 1.13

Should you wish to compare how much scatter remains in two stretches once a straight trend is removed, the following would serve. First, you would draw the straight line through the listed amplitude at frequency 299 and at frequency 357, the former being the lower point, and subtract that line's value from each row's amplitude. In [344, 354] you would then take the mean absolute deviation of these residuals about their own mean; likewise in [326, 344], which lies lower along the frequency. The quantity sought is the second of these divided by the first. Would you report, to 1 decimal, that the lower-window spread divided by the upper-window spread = 0.7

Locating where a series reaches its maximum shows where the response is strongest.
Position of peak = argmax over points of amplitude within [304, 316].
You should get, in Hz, 305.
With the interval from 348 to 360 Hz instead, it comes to 359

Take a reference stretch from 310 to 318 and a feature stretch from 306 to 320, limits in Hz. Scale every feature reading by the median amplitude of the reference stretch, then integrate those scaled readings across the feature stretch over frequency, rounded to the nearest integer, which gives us 14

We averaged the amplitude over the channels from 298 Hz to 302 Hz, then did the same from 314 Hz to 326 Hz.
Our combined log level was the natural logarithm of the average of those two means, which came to 1.79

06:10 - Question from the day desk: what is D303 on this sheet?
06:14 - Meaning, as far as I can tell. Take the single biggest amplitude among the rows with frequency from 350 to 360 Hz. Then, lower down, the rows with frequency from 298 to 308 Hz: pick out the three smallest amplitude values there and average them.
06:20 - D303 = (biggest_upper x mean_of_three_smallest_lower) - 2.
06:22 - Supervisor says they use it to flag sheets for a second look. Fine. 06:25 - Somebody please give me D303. 39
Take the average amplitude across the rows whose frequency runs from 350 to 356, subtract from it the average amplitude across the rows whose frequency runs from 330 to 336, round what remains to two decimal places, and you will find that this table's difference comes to 0.82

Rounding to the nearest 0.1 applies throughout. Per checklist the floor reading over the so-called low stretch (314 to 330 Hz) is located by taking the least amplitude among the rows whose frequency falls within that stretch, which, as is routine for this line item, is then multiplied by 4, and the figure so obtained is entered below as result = 21.5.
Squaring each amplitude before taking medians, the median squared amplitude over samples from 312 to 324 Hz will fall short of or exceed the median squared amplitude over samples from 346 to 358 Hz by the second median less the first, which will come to 1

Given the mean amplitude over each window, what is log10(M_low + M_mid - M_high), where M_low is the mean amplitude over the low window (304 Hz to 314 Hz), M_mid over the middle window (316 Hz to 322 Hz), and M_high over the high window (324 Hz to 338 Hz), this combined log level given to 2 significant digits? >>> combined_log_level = 0.81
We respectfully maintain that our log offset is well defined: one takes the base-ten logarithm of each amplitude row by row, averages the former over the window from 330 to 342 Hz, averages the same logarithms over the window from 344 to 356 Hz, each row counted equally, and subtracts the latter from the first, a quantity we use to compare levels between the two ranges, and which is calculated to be -0.04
